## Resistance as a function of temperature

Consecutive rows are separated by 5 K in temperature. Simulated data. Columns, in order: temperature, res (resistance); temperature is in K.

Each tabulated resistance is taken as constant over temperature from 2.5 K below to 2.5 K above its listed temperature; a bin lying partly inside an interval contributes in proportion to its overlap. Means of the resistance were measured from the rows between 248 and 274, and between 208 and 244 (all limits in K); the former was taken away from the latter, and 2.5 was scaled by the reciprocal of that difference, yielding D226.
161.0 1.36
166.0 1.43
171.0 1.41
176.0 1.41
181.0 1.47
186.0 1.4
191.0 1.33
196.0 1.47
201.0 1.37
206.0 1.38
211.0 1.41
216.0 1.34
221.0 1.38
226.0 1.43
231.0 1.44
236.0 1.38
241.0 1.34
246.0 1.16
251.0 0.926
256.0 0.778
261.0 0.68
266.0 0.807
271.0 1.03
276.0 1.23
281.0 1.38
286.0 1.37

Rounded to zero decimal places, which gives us 5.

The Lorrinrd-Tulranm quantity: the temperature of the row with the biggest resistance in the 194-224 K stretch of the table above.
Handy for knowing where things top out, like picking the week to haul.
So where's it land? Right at 196.0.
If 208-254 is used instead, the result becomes 231.0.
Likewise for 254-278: 276.0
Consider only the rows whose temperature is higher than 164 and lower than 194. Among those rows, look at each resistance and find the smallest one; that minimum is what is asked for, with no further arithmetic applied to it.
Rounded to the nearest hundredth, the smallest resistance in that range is 1.33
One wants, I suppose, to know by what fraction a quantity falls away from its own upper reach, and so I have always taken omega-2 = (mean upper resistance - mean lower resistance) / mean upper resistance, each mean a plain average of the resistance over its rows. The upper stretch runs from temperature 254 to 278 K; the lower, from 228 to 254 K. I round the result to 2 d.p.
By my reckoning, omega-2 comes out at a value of -0.38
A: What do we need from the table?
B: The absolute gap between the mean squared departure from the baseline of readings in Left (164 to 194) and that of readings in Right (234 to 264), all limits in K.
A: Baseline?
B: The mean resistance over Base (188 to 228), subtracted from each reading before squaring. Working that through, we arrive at 0.19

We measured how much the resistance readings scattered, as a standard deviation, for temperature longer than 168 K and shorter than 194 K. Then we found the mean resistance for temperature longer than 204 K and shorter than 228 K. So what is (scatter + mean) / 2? 0.72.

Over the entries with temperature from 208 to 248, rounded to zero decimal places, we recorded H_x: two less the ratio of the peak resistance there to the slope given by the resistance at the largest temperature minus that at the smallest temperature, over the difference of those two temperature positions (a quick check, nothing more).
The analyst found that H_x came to 204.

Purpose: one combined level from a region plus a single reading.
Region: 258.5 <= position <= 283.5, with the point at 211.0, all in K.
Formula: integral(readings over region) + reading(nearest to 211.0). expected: 27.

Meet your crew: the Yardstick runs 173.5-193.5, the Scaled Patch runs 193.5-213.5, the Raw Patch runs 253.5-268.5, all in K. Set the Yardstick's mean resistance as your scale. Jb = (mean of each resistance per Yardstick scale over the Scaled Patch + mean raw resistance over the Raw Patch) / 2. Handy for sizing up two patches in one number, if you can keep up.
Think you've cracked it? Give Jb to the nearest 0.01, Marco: 0.88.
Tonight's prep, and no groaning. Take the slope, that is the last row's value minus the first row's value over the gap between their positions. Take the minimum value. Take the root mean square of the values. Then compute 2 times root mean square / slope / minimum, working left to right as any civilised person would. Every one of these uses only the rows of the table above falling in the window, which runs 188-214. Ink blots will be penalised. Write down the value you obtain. 524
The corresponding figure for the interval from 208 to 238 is -1738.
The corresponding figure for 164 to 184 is 761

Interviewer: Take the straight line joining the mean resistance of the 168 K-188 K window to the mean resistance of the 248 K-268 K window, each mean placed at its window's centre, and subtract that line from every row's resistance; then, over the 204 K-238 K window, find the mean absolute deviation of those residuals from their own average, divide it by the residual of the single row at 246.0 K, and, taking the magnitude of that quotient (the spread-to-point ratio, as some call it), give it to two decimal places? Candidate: 0.33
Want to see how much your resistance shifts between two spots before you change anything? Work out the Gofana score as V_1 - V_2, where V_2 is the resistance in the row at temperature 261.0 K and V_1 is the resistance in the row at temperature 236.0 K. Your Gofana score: 0.70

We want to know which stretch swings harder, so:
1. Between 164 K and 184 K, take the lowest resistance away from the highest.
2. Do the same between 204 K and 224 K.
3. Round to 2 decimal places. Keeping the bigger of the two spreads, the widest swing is 0.07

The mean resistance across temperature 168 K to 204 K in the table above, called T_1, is 1.4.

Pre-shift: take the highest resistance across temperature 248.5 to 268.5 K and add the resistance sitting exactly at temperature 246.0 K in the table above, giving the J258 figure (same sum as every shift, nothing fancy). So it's 2.1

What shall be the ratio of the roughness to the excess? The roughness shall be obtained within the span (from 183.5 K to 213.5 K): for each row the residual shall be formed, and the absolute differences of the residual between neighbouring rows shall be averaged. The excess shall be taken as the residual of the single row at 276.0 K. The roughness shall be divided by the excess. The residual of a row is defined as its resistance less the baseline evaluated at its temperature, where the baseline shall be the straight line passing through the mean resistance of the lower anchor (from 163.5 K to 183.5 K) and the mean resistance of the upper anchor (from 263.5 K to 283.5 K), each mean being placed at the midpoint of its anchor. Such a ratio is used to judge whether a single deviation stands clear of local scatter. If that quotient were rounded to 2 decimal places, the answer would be 0.58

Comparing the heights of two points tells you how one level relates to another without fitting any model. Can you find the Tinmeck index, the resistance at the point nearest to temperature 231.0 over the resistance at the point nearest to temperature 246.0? 1.24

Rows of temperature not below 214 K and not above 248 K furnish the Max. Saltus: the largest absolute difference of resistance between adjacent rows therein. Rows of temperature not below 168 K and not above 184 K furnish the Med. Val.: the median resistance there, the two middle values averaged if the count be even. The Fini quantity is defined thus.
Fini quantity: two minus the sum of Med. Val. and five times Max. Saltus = -0.310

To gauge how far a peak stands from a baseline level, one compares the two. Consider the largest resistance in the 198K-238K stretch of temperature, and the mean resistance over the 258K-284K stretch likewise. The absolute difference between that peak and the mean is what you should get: 0.41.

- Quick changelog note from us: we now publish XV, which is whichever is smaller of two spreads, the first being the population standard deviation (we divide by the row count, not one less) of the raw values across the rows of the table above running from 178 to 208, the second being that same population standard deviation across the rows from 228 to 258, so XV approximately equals 0.052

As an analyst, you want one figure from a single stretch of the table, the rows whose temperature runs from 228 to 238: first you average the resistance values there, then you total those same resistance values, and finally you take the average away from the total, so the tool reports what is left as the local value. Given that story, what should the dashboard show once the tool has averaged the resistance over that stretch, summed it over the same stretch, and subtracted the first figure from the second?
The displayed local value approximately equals 1.41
